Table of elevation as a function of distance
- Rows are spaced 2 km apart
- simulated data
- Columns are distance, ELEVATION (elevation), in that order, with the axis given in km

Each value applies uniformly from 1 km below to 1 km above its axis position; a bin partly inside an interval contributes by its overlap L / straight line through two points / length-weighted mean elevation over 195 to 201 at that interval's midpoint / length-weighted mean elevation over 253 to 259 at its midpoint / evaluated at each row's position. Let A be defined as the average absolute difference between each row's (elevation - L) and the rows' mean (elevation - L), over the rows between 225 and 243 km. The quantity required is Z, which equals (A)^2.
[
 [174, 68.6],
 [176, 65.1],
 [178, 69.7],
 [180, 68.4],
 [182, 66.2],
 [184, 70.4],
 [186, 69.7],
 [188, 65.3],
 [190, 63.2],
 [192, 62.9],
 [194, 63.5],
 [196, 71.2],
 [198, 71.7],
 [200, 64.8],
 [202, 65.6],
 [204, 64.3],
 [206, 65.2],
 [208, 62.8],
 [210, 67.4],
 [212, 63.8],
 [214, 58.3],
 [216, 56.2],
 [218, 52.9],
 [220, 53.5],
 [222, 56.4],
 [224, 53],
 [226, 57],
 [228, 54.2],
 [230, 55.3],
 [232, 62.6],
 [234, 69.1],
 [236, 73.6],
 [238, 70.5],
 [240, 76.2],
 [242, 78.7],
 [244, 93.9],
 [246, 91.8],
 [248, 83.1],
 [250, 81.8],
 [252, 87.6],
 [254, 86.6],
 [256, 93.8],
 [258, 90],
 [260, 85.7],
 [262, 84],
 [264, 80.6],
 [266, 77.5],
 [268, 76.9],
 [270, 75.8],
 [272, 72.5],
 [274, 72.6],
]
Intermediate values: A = 6.5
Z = 41.9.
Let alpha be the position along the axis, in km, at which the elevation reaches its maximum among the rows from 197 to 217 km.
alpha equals 198 km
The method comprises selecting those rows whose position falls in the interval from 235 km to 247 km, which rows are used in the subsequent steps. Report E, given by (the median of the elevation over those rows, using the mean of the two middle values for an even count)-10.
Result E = 67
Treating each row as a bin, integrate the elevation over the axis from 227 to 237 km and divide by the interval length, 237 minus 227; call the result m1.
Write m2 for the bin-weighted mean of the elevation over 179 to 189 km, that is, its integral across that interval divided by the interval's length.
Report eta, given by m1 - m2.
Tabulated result -5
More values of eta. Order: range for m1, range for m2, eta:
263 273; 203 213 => 12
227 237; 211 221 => 6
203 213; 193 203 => -3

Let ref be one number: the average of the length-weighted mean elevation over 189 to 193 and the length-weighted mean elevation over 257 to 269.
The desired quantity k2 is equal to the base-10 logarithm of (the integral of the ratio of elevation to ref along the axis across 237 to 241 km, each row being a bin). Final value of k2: 0.61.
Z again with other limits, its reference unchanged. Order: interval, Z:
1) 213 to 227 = 5.0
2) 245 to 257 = 12.7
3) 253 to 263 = 11.6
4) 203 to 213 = 2.9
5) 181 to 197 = 12.6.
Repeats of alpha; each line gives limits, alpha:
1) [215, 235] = 234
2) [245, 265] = 256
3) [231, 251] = 244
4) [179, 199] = 198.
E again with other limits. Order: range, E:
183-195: 54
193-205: 55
